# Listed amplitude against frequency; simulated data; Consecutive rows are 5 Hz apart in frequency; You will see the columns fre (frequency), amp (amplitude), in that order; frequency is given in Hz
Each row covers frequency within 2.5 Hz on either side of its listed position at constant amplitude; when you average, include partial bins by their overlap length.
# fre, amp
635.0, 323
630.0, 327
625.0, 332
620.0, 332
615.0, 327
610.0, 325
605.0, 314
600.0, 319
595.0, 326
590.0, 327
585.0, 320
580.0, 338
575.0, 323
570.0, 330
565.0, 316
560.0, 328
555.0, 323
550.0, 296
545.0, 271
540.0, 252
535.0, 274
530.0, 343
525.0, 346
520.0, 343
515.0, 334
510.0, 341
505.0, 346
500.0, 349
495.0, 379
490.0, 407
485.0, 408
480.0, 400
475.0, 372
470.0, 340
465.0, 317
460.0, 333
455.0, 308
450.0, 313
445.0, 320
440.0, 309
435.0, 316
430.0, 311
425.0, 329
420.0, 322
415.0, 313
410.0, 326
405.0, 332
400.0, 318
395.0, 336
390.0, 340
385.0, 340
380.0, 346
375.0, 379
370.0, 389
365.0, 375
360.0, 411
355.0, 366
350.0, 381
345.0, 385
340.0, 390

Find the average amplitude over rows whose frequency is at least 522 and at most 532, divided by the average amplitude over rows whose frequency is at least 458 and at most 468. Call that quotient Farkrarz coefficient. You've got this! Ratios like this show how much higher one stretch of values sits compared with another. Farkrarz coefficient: 1.06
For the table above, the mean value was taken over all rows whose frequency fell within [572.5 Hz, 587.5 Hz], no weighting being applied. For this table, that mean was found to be 327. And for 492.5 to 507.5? 358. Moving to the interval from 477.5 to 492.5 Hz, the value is 405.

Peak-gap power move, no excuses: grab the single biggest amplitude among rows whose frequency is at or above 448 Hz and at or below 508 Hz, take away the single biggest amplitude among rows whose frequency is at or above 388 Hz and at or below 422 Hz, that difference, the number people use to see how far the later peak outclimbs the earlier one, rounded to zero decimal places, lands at 68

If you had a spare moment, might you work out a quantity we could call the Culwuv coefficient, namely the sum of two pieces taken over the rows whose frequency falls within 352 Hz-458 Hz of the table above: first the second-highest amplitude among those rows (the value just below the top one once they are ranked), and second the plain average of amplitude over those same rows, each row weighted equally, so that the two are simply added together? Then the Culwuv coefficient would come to 727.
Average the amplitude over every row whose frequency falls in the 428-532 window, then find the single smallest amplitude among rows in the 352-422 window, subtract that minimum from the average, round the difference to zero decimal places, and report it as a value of 32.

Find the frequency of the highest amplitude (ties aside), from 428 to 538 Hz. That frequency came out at 485.0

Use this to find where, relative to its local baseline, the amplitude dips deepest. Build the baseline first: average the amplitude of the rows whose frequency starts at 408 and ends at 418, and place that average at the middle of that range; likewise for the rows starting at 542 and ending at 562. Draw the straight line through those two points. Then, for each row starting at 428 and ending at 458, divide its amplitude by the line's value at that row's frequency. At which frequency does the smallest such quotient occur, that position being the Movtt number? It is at 440.0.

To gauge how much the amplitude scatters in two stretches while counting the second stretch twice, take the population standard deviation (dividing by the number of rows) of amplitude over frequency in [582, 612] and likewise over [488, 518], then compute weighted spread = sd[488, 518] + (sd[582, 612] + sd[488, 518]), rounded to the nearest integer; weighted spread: 56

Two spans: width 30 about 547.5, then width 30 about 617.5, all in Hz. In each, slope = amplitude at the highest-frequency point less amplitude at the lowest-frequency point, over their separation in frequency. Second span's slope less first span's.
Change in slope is -1.6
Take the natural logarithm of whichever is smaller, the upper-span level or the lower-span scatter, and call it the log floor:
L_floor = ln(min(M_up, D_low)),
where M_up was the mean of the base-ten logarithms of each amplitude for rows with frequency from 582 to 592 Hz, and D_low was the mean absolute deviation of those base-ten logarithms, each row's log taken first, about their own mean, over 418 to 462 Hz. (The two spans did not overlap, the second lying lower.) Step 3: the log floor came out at -4.6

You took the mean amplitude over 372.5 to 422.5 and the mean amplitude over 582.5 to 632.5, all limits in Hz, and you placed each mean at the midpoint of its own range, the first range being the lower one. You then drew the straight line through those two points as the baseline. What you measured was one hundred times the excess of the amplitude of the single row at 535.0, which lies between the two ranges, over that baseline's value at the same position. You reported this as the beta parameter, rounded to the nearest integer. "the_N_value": -5446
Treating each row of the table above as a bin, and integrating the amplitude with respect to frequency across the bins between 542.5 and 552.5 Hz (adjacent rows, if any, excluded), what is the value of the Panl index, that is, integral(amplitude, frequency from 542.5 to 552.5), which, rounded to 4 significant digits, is 2835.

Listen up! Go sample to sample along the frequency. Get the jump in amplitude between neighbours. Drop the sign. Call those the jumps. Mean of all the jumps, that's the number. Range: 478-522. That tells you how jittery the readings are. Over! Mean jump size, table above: 11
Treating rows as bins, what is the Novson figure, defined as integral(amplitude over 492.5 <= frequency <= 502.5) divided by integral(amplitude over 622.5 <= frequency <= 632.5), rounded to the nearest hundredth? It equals 1.10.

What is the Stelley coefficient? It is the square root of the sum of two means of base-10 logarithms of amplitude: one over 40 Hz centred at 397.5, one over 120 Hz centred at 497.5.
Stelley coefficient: 2.25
